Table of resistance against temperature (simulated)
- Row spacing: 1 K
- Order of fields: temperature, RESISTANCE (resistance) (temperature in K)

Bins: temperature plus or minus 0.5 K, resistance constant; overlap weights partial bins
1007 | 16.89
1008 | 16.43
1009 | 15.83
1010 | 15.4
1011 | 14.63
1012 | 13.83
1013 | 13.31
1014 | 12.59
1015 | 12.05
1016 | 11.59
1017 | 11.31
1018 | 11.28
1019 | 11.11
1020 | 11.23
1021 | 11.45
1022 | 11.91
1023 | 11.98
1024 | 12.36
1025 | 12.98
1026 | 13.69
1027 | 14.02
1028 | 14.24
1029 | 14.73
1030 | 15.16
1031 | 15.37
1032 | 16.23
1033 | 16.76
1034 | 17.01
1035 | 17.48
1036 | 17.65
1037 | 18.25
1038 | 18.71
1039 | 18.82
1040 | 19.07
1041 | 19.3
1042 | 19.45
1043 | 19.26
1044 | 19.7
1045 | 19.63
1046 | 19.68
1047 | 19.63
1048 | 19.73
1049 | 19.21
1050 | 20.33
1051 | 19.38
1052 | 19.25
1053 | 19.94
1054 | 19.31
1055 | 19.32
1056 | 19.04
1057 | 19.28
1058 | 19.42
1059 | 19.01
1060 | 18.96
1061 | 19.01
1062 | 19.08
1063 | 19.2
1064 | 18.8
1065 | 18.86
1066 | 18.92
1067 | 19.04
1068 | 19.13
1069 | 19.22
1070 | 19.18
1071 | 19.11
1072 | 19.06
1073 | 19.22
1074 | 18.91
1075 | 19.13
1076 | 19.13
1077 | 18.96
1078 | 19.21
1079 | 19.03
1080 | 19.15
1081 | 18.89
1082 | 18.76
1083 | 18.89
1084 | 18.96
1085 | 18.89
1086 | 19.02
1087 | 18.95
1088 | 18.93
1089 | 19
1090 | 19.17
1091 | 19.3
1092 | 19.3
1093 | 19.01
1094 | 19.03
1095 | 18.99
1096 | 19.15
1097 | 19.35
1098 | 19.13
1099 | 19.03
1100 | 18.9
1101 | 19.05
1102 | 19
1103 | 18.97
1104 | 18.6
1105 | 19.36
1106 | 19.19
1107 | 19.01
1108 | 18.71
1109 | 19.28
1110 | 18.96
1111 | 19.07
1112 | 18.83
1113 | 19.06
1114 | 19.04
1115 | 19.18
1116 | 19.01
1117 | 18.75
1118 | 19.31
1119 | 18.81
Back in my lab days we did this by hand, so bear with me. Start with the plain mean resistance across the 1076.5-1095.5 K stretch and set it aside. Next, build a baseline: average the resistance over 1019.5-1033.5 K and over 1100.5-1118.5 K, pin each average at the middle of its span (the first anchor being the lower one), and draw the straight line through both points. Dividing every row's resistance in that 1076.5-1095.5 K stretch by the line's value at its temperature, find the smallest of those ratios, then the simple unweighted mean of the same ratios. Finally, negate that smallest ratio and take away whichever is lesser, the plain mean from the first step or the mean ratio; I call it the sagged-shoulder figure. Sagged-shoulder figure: -2.14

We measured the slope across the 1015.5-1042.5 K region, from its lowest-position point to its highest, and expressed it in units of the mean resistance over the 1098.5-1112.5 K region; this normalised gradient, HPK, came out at 0.016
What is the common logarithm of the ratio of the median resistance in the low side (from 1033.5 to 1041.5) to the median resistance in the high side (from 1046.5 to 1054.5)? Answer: -0.023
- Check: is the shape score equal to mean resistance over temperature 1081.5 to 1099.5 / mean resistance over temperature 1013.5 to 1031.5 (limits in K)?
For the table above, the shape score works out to 1.50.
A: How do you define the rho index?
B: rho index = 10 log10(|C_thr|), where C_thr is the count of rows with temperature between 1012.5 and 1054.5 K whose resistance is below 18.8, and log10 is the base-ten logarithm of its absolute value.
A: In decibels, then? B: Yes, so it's 14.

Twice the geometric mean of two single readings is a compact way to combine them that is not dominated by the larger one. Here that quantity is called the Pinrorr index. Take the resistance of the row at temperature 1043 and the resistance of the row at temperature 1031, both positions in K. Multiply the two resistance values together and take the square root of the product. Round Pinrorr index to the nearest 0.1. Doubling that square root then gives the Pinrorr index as 34.4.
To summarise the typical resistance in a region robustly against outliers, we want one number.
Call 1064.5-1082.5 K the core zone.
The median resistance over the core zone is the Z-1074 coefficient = 19.1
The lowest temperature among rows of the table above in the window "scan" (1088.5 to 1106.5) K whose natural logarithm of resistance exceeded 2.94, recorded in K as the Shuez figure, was 1089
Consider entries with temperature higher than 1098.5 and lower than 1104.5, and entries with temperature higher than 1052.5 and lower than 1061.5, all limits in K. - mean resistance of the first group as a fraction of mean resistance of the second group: 0.98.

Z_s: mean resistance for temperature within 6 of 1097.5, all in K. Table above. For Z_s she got 19.1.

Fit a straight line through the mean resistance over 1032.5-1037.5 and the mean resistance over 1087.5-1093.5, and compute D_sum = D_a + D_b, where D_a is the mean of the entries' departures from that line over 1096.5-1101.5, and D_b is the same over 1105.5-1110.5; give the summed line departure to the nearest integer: -1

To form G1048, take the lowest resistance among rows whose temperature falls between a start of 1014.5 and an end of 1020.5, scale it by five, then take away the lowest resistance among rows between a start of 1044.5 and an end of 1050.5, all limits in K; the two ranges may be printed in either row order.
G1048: 36.3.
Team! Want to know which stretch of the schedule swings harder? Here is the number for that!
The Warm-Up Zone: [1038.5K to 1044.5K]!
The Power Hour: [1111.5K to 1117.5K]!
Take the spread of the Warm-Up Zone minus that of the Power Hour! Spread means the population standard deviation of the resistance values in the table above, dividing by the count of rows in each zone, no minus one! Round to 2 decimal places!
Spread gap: 0.13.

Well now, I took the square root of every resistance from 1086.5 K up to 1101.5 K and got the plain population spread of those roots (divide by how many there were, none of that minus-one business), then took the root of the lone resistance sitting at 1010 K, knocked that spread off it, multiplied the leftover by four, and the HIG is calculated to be 15.6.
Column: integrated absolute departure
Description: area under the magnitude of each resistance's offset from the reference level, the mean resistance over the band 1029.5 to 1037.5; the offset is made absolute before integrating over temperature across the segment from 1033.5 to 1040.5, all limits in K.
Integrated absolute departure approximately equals 9.8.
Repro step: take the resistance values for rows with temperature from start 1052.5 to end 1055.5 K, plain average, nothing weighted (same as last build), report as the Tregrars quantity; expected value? 19.5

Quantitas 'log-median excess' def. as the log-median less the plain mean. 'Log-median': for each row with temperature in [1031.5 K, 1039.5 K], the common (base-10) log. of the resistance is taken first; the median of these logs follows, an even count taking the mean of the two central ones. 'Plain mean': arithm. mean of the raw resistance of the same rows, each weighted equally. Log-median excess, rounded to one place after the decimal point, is -16.4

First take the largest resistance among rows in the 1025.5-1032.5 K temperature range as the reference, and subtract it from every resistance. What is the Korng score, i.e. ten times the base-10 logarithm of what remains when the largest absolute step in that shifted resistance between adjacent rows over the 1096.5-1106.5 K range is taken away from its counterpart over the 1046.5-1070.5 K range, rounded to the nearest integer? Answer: -4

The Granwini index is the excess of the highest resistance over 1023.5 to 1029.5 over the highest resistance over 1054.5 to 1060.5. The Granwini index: -4.7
